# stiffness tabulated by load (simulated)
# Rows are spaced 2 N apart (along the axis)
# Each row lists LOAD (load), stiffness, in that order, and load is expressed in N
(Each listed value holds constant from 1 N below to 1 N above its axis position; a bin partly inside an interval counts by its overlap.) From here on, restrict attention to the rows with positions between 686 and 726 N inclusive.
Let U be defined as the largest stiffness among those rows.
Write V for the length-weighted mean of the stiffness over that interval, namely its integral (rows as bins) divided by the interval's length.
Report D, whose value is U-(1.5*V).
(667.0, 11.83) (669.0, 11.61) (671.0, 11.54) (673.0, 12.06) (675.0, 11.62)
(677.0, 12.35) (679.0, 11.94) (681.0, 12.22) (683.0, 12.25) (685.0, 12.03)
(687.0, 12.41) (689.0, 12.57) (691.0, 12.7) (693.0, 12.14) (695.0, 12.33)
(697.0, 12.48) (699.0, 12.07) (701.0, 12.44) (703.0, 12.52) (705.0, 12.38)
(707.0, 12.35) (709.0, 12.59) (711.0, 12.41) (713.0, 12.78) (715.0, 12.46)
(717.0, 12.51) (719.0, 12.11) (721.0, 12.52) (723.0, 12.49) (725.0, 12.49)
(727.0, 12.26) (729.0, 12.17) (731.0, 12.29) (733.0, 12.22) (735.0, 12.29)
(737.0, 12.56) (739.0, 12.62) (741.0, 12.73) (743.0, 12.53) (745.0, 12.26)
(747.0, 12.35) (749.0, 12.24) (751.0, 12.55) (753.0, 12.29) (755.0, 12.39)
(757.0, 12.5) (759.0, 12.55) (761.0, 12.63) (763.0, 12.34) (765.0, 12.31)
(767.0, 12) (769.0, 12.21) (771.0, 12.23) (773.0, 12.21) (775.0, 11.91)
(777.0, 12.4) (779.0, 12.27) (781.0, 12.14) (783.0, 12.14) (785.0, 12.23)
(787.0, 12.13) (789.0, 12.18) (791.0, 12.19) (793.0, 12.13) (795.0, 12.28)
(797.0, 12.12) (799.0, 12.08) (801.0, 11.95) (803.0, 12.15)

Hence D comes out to -5.88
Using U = 12.78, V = 12.4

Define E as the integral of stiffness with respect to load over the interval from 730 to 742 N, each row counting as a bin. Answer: 149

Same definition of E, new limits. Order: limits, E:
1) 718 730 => 148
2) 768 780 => 146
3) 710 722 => 150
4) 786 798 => 146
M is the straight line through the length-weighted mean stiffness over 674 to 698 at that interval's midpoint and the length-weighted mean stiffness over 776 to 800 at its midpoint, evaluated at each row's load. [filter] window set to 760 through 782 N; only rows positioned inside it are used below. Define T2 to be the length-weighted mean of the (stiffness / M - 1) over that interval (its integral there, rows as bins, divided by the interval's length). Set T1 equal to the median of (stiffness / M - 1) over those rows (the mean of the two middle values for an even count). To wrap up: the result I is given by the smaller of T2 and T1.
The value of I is 0.002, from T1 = 0.002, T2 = 0.003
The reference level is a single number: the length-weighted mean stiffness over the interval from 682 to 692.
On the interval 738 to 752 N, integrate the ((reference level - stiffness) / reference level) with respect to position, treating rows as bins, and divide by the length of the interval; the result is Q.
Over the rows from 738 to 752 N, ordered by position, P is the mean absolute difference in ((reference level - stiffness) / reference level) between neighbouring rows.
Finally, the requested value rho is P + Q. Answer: 0.008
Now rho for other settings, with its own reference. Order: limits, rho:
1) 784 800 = 0.025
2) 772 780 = 0.040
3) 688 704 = 0.021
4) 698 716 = 0.013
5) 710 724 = 0.015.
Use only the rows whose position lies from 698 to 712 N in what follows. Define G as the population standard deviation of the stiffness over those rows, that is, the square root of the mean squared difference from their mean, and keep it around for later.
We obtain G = 0.153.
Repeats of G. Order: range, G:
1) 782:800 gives 0.058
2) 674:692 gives 0.313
